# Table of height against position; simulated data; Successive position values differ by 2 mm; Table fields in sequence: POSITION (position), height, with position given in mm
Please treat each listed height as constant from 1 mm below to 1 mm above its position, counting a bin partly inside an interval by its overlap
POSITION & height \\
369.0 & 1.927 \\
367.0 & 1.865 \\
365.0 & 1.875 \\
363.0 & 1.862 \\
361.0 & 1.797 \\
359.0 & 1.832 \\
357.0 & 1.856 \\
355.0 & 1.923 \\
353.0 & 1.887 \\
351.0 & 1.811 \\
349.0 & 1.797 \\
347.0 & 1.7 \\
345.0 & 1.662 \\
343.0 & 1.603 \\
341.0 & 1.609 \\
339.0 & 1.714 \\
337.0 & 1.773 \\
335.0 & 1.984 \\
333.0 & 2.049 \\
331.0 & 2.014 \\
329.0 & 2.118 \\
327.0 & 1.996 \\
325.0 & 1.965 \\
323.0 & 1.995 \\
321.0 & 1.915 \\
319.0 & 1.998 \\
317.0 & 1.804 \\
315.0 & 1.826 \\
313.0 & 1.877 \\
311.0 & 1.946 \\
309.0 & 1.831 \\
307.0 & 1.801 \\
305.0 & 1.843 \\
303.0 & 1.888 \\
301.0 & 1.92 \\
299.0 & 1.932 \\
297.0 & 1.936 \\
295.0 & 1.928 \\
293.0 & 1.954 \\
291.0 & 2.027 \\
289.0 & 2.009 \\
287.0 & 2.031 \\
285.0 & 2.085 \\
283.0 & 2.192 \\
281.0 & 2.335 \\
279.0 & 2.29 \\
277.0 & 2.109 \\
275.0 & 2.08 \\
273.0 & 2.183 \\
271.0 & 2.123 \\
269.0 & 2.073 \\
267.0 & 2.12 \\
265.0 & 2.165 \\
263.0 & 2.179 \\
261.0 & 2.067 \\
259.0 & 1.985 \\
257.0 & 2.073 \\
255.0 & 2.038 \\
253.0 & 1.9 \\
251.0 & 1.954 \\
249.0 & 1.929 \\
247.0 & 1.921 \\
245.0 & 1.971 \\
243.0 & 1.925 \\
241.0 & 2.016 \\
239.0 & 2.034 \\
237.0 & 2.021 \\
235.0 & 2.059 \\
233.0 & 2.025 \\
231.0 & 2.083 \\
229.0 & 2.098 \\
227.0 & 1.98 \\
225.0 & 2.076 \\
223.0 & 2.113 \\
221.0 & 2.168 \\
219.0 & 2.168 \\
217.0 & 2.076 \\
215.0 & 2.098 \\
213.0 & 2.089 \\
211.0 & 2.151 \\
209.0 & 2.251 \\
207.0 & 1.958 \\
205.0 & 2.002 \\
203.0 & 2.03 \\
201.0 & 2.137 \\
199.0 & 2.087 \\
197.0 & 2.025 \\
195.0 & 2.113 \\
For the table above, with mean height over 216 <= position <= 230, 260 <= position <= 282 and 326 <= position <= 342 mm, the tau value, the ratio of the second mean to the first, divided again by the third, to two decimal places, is 0.54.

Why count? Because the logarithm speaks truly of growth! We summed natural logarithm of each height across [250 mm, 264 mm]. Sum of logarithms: 4.9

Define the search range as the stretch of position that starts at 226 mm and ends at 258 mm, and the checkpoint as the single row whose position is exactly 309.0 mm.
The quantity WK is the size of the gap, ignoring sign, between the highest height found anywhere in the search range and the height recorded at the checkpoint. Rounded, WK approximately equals 0.27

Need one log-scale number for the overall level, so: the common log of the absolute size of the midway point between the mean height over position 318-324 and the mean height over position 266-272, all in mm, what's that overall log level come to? 0.309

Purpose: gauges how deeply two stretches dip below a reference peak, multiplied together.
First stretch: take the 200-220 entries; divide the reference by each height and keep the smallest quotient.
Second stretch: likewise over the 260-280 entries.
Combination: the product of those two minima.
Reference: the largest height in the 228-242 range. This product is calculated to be 0.85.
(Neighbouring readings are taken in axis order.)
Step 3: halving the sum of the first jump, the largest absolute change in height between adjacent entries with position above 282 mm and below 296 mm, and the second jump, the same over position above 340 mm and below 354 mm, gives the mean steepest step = 0.102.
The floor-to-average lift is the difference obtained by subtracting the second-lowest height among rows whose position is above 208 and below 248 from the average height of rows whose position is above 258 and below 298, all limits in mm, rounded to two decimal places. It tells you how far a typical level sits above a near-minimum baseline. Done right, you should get 0.17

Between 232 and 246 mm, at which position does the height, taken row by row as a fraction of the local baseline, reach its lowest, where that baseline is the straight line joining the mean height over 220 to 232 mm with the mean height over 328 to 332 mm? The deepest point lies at 243.0 mm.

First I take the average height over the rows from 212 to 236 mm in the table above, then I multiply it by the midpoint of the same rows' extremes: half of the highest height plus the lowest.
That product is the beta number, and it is 4.33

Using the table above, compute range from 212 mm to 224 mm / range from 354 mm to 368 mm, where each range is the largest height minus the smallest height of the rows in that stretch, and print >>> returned 0.73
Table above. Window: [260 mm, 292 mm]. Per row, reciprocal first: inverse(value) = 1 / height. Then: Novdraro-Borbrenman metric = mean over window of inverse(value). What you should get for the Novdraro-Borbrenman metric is 0.47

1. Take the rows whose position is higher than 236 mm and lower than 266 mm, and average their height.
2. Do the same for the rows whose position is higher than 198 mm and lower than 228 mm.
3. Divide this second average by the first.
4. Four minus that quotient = 2.96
